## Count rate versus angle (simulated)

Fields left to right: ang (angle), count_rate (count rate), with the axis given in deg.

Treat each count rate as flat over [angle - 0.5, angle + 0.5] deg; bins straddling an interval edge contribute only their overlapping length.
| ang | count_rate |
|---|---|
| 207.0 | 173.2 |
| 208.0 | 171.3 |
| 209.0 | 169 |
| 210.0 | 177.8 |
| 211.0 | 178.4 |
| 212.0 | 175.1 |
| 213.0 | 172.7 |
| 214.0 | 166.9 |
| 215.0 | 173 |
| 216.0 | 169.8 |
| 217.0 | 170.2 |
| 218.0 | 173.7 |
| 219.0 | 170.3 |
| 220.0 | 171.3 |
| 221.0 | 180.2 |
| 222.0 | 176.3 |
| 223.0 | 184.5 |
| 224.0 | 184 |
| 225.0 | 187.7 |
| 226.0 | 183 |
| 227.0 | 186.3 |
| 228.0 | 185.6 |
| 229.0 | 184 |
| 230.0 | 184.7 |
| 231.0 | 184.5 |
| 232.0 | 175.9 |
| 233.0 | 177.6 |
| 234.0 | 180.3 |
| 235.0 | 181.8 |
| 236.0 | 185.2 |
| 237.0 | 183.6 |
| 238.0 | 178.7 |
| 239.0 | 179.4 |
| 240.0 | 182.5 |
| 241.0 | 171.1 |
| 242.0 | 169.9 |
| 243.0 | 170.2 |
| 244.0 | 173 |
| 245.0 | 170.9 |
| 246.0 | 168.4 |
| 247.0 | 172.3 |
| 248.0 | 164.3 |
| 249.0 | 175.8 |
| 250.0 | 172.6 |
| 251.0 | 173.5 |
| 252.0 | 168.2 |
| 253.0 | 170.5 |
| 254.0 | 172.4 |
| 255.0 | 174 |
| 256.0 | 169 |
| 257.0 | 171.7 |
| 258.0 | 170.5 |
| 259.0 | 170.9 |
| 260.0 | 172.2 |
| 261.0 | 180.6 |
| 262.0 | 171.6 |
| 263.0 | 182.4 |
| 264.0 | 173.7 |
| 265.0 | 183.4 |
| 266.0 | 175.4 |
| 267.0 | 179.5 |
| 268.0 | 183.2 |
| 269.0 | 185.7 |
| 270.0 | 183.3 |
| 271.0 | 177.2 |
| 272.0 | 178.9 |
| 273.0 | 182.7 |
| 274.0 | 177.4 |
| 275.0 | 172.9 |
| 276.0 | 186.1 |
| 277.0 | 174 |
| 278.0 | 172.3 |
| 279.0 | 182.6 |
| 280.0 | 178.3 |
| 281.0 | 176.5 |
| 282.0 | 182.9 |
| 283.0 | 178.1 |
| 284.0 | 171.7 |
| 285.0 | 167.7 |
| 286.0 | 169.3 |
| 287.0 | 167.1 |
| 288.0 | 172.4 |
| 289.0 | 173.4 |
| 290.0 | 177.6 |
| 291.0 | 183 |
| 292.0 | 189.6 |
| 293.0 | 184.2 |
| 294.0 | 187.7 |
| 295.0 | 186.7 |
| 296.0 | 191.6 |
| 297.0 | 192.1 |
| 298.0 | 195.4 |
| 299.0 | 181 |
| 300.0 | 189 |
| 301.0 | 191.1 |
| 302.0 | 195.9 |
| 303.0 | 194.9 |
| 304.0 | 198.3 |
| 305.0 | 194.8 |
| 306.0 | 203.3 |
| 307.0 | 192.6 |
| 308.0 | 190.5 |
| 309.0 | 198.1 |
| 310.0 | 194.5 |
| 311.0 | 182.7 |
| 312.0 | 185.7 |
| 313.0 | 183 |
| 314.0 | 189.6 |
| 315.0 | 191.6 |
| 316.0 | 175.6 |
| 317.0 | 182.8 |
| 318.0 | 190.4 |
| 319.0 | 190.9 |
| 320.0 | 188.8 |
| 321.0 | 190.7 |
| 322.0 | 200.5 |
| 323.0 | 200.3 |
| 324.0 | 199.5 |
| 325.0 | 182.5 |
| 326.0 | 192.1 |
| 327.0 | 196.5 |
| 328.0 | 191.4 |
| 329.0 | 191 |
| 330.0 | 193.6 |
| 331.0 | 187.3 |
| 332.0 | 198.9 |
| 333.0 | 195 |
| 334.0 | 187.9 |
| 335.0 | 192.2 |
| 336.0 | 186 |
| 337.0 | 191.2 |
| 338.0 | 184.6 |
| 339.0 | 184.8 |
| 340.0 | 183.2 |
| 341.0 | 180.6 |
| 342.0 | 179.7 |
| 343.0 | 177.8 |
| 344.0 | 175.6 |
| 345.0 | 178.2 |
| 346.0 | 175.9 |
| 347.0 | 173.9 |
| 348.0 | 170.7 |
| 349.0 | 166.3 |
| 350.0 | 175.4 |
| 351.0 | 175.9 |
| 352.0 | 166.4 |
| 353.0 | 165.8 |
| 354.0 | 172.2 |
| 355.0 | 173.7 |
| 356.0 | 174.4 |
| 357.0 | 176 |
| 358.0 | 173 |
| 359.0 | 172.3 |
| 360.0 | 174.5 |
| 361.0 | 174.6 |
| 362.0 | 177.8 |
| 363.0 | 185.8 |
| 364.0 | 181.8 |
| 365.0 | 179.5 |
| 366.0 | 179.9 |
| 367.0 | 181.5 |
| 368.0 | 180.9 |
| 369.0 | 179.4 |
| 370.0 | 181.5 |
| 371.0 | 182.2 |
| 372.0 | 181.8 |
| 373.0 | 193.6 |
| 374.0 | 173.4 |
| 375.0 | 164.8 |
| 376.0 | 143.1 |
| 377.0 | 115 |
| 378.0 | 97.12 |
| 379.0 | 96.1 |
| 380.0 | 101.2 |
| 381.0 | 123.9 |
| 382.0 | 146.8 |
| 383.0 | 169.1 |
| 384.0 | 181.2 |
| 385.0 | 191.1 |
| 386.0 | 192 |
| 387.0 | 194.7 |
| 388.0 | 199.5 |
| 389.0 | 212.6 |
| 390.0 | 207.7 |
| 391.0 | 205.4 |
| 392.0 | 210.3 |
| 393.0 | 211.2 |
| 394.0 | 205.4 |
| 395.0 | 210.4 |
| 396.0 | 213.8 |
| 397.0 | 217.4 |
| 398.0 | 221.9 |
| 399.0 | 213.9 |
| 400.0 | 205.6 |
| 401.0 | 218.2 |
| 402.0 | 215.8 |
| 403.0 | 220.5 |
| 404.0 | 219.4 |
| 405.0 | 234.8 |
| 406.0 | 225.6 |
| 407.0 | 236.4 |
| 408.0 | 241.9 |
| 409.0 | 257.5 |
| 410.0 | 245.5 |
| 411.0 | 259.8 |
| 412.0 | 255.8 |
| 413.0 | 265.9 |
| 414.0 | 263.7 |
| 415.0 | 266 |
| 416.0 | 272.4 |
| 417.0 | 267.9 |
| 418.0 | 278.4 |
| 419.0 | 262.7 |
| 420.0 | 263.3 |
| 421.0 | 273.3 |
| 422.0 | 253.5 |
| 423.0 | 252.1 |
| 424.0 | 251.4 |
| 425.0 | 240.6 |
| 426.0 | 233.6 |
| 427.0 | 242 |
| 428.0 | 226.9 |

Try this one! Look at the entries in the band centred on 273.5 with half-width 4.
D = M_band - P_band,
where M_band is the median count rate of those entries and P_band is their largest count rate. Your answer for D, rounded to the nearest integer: -8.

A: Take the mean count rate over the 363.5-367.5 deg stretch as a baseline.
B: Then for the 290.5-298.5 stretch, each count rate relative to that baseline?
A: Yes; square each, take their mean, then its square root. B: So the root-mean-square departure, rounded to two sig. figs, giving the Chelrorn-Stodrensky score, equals 9.0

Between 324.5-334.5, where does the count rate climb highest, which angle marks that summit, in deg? 332.0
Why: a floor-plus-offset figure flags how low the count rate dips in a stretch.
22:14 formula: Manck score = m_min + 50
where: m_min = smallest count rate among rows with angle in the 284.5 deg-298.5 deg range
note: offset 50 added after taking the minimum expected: 217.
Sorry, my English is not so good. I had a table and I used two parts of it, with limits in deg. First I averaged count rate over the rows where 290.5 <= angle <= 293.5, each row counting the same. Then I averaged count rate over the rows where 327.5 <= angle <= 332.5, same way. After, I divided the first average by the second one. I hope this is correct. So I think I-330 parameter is 0.96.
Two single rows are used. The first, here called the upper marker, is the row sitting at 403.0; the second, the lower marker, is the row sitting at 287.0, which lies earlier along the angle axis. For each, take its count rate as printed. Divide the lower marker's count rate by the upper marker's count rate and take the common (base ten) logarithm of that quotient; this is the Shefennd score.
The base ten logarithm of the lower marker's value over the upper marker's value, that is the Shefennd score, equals -0.12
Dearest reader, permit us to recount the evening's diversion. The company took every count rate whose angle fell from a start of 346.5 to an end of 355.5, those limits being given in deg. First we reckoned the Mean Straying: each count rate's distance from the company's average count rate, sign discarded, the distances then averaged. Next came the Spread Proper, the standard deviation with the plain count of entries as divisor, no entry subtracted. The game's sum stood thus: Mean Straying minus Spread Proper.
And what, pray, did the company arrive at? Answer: -0.39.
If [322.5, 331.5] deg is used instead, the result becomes -1.09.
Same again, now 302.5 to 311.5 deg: -1.54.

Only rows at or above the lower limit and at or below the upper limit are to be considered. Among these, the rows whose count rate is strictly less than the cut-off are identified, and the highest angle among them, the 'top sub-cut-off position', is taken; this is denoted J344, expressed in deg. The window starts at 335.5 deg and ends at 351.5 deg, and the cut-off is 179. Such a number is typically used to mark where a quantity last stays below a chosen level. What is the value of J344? 351.0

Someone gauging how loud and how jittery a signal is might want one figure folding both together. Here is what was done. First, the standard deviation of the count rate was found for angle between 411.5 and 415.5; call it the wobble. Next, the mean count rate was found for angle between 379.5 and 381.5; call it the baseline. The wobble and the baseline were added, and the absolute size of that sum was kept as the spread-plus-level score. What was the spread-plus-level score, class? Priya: 117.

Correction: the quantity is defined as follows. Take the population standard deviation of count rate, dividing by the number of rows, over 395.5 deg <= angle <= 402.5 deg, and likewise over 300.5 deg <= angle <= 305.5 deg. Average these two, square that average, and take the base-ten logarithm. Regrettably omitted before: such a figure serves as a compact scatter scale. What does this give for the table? 1.09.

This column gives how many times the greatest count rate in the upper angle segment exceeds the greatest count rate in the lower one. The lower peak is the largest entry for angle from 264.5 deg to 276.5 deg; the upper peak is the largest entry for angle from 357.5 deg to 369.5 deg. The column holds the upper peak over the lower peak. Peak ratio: 1.00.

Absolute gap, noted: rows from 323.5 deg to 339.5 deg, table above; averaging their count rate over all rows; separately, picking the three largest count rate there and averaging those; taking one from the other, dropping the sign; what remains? 7.4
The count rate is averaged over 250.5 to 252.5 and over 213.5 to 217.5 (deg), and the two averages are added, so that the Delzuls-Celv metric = 341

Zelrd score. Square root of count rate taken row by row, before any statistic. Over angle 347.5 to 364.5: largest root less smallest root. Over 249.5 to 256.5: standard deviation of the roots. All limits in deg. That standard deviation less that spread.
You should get -0.67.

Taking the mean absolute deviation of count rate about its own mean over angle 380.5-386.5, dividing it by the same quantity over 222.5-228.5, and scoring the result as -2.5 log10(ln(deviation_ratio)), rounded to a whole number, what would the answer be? -1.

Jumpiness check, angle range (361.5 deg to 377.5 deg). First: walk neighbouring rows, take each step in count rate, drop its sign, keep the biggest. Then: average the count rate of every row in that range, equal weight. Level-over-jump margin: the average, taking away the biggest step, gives 146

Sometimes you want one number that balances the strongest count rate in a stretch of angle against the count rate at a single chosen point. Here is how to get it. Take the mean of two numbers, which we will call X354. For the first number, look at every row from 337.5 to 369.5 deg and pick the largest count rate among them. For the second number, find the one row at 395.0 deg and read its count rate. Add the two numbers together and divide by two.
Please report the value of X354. 198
